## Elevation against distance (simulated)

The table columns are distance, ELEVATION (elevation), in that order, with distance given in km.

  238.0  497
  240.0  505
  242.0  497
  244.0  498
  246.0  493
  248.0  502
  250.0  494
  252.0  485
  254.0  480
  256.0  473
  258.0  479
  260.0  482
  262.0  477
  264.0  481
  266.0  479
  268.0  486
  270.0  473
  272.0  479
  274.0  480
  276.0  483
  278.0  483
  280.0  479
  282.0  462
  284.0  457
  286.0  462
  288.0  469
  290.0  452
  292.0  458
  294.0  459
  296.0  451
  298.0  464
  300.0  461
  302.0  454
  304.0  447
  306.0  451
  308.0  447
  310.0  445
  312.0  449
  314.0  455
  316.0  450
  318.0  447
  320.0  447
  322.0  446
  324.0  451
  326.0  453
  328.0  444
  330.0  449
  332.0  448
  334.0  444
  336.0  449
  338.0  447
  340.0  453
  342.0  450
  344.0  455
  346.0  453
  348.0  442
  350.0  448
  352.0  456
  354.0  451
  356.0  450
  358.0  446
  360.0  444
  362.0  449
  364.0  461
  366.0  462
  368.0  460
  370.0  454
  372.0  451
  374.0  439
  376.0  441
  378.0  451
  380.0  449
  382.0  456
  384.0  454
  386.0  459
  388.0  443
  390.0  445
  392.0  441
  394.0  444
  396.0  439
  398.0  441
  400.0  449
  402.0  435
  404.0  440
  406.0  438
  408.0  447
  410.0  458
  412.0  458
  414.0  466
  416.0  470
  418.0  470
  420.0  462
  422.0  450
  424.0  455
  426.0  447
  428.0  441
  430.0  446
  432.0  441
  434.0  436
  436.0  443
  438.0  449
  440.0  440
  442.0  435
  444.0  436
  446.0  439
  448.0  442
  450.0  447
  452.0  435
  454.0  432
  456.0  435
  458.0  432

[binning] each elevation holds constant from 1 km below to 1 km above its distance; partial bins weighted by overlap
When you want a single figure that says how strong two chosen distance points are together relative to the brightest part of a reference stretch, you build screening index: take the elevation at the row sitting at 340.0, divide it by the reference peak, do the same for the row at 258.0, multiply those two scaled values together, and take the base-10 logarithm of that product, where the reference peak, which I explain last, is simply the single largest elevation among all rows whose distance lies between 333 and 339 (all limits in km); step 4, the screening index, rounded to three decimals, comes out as 0.032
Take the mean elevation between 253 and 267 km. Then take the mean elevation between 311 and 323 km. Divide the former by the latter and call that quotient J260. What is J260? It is 1.07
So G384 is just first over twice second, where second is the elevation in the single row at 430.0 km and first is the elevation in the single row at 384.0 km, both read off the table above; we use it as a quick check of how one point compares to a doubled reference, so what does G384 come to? 0.509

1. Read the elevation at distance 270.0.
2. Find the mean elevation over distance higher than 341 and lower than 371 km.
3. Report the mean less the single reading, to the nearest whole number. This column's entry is -21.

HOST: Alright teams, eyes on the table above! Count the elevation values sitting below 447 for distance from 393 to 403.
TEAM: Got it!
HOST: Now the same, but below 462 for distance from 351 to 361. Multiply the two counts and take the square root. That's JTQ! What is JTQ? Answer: 4.47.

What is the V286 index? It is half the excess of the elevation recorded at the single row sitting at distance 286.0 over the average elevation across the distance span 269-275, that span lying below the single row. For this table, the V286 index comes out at -8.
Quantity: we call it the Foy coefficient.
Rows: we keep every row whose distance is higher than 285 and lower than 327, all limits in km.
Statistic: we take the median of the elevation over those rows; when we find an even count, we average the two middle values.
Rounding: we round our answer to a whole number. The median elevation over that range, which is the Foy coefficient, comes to 451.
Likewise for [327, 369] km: 449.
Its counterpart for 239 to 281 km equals 482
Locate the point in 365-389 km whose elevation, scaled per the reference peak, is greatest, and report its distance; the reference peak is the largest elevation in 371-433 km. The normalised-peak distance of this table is 366.0 km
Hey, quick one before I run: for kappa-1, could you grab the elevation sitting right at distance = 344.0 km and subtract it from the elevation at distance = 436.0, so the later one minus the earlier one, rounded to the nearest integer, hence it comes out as -12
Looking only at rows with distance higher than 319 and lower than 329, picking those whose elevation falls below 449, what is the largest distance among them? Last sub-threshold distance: 328.0 km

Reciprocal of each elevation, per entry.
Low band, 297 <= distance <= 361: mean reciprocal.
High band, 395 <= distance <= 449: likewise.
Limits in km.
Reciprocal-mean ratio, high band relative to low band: 1.007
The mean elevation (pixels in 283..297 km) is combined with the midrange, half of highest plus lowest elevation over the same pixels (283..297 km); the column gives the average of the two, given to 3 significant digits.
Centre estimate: 459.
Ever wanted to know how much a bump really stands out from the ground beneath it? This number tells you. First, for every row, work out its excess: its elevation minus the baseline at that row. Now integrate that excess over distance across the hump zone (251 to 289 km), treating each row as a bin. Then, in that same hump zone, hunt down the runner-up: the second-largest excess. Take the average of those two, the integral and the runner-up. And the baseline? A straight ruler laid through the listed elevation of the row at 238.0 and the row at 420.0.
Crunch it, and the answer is -280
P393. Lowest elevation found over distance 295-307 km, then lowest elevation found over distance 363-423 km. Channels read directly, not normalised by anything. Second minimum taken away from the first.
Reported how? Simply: 12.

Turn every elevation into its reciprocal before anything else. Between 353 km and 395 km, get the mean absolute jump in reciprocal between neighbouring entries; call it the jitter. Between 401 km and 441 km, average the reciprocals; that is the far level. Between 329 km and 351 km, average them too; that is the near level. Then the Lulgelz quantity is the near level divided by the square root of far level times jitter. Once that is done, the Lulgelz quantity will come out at 9.5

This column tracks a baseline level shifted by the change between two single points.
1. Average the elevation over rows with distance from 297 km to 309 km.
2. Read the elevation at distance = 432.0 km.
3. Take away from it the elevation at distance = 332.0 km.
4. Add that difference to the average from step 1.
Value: 447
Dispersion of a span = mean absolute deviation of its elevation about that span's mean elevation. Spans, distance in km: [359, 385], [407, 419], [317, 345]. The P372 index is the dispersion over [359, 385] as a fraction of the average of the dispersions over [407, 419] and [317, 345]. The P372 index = 1.2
